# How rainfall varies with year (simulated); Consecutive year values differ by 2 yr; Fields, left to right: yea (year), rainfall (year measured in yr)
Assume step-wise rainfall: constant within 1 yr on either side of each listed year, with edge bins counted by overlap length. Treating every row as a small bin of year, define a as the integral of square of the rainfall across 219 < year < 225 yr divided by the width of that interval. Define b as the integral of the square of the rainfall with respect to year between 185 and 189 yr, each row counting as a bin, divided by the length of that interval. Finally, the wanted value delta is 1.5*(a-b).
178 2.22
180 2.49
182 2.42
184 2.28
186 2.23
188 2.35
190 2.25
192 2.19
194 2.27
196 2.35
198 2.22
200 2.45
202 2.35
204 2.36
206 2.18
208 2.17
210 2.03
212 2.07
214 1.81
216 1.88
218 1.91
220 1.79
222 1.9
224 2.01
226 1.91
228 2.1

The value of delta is -2.4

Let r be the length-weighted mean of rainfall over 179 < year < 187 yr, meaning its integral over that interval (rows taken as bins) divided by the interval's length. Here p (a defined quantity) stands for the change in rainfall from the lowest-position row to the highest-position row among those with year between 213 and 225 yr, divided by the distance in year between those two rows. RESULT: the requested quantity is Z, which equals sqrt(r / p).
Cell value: 11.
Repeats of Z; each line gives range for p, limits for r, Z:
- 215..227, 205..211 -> 27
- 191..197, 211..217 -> 7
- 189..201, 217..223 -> 10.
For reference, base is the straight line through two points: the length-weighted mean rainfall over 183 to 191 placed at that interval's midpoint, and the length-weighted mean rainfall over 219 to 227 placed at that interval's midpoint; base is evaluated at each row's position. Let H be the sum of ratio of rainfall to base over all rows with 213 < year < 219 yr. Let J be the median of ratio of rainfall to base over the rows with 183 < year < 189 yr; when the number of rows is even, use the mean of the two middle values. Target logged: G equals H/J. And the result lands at 2.87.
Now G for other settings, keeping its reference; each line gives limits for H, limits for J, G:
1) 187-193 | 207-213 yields 2.95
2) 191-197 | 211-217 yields 3.25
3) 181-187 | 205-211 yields 2.86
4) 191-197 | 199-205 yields 2.75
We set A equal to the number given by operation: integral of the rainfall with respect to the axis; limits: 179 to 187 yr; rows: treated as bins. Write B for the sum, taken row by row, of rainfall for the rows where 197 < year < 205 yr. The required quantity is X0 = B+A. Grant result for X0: 28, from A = 19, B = 9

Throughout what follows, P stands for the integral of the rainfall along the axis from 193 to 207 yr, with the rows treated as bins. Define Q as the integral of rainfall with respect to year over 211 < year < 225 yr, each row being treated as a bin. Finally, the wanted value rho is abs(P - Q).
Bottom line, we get 5.6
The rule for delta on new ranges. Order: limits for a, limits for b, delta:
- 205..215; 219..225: 0.9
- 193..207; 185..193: 0.4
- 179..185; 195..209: 0.7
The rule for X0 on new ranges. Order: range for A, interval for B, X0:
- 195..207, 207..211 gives 32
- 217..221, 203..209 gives 14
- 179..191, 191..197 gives 35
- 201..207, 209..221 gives 25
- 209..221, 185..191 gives 30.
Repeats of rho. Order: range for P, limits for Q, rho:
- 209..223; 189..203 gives 5.4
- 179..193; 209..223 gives 5.6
